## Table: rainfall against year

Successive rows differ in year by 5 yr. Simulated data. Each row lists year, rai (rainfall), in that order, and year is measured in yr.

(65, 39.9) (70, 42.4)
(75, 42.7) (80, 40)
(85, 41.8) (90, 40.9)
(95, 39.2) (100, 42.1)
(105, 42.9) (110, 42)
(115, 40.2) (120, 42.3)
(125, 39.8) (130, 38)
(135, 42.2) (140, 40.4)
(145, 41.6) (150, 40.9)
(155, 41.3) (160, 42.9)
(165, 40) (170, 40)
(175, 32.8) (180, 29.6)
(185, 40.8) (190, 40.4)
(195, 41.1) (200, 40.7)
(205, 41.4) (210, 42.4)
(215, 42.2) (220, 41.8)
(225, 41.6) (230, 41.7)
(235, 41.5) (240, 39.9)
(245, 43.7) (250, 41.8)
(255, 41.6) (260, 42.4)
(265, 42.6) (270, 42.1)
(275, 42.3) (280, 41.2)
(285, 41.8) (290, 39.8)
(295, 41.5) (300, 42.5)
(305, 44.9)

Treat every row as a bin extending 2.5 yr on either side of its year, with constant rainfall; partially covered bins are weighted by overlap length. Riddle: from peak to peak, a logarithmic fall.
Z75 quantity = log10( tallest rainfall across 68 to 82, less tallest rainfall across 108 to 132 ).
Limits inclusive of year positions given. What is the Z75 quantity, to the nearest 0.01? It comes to -0.40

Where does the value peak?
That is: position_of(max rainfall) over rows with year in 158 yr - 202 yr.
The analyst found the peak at 160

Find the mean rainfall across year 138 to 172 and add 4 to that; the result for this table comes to 45.0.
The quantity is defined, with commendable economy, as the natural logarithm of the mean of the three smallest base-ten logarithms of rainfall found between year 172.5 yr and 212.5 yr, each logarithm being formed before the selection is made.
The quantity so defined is 0.43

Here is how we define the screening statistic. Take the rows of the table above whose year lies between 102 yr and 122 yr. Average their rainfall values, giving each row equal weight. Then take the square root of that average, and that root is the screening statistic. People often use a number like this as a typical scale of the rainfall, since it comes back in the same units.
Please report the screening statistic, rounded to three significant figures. 6.47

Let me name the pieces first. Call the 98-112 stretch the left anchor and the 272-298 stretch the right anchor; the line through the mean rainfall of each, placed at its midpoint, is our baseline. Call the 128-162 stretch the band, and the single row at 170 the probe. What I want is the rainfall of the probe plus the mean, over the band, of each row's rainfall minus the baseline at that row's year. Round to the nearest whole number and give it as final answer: 39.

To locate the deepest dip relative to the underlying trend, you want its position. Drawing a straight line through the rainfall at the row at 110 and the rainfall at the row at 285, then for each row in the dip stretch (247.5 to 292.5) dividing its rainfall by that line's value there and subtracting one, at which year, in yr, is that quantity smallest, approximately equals 290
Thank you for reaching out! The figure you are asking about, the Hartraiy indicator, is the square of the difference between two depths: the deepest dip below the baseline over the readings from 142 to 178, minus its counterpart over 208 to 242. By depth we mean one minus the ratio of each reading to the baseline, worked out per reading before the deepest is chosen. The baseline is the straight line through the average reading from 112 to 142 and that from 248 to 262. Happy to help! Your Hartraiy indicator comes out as 0.024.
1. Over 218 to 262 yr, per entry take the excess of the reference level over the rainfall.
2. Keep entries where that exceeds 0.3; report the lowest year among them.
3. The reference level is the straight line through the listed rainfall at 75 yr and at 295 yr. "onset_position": 235 yr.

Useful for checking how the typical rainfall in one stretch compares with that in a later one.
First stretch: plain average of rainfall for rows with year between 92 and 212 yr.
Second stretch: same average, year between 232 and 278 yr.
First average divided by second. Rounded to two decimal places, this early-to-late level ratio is 0.96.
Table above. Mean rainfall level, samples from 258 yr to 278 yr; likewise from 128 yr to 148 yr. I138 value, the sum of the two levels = 82.9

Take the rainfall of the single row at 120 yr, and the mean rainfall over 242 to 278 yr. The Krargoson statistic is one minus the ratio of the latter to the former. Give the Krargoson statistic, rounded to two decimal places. 0.00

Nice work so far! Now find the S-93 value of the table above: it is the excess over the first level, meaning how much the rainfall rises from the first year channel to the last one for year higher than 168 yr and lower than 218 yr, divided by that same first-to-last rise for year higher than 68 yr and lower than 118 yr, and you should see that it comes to -1.0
